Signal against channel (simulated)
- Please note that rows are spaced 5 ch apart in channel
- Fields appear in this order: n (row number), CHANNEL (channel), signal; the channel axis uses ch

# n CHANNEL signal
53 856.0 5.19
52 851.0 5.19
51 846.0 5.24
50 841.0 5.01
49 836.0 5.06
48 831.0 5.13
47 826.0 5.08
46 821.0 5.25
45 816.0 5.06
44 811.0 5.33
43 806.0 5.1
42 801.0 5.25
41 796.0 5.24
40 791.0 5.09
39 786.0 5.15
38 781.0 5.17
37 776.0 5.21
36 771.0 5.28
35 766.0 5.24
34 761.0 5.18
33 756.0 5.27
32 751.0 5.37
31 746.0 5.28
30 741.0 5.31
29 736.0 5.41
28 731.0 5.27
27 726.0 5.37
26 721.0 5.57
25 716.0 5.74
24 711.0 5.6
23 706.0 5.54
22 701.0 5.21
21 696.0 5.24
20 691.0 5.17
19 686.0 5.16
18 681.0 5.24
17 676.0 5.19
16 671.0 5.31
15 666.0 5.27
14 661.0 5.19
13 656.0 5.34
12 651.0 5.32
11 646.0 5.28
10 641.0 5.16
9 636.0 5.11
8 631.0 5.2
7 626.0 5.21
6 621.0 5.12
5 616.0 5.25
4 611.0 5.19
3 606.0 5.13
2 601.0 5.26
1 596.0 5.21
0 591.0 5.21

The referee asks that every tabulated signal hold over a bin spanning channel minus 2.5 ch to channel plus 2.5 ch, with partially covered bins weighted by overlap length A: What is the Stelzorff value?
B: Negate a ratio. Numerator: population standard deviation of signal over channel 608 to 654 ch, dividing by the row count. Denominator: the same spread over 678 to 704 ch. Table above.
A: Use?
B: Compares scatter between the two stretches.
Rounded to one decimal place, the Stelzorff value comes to -2.0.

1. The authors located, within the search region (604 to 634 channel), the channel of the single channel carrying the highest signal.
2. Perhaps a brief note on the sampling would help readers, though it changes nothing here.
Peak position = 616.0 ch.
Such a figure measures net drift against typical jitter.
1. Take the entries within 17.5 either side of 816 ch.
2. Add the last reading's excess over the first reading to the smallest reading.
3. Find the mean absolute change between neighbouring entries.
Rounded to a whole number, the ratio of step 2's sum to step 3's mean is 28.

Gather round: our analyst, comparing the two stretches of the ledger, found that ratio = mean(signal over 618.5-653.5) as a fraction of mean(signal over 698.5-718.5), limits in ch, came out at 0.942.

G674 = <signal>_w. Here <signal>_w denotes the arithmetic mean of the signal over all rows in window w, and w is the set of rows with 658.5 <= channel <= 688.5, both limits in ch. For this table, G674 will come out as 5.23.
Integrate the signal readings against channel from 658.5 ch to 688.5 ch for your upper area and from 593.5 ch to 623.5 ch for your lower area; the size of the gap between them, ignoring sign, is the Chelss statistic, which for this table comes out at 1.00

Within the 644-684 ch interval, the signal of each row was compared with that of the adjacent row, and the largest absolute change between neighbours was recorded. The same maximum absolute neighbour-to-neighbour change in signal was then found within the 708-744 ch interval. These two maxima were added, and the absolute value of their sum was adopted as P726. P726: 0.35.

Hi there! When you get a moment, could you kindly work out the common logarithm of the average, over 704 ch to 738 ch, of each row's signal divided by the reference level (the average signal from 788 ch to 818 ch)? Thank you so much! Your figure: 0.026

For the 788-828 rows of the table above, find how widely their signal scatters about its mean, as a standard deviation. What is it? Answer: 0.10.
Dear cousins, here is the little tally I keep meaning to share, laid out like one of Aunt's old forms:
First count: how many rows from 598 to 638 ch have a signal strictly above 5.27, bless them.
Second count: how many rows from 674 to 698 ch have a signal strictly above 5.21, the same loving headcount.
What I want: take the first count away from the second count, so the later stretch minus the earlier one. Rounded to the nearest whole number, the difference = 2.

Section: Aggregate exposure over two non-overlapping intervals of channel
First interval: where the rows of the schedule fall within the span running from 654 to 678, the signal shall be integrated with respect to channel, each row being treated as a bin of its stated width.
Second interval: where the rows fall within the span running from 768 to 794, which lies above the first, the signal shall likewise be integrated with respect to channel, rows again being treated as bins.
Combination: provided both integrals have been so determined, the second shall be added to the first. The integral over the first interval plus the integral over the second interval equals 261.0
